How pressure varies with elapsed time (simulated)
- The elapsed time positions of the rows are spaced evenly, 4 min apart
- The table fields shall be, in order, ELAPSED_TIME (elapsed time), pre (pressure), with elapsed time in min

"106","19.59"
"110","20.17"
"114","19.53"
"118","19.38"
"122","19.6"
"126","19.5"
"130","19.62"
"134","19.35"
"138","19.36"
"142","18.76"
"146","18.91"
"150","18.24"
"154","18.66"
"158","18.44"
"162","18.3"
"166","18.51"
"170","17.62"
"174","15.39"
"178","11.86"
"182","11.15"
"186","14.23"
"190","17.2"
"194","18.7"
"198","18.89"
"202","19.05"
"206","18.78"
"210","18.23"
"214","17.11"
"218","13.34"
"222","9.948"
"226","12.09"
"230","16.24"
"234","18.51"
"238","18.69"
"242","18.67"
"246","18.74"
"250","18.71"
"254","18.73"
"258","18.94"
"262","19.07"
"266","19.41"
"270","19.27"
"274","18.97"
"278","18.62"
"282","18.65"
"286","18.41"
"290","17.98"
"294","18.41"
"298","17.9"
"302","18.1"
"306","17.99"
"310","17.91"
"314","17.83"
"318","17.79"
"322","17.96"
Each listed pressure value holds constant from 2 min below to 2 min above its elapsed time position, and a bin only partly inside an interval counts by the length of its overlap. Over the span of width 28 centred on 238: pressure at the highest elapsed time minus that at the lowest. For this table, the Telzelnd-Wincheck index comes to 6.62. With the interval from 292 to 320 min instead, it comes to -0.62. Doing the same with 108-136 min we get -0.82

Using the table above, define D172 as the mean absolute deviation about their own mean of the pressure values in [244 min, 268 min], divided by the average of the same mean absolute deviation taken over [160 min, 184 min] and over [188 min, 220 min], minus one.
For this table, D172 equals -0.90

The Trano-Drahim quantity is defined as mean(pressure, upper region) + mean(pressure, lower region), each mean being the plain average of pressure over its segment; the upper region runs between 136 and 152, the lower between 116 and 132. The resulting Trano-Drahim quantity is 38.3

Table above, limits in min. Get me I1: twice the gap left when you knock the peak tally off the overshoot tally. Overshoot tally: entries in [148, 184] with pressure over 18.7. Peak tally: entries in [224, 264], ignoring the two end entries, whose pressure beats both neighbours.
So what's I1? -4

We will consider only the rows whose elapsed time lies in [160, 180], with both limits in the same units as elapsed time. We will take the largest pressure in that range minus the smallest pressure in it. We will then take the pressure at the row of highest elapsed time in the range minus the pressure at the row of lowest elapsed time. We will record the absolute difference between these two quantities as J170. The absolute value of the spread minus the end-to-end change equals 13.1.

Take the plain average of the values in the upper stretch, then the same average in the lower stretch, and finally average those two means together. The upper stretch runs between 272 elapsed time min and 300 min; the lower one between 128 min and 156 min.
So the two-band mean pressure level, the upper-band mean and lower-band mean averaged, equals 18.70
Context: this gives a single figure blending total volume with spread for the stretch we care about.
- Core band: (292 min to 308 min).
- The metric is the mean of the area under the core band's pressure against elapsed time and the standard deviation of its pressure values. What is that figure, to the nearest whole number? 145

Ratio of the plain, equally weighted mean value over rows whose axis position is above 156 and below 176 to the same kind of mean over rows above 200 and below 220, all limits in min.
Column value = 1.0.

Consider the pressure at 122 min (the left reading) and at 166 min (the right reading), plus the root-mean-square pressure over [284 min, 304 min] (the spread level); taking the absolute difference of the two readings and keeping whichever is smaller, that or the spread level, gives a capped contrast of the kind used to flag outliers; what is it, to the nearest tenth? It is 1.1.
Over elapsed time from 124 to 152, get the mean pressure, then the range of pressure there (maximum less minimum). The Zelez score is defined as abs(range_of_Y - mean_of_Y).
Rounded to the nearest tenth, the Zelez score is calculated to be 17.7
